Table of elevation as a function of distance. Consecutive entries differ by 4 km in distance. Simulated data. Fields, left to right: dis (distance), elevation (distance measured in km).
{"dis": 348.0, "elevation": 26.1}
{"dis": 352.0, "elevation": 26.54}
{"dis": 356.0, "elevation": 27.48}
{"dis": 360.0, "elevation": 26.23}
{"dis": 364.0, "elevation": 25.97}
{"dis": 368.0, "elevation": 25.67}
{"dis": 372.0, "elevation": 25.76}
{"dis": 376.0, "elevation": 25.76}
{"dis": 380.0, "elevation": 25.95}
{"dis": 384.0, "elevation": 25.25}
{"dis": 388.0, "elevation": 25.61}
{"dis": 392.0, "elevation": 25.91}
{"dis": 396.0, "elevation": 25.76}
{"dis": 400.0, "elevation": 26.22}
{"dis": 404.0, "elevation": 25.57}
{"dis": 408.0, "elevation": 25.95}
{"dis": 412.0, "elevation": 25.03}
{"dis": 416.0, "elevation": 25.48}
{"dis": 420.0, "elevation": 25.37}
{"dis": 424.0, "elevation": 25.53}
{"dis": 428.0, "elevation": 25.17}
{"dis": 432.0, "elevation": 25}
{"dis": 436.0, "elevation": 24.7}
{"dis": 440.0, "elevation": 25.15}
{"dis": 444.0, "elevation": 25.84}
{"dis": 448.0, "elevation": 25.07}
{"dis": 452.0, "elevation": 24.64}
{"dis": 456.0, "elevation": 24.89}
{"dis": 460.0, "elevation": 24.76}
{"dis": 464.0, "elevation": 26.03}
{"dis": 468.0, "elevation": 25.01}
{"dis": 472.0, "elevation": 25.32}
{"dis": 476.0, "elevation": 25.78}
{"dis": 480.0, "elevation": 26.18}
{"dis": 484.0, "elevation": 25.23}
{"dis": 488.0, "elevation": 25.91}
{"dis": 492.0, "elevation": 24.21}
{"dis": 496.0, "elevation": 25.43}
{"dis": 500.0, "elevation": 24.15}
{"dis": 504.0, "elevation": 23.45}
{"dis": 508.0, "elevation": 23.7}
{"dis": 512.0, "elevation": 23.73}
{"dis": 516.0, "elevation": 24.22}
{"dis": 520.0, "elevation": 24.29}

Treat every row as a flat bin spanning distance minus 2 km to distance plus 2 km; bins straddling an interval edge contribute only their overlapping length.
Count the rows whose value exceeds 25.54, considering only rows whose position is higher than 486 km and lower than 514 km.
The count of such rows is 1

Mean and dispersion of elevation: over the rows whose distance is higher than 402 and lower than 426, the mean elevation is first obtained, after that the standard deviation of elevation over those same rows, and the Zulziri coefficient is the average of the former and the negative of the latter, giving 12.6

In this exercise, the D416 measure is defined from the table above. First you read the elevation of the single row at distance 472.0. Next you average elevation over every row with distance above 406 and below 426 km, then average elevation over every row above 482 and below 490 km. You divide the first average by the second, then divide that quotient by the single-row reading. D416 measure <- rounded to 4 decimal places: 0.0393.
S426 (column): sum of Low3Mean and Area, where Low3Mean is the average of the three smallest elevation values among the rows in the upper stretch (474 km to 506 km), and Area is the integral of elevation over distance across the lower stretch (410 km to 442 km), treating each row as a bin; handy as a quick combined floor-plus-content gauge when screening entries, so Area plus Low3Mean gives 830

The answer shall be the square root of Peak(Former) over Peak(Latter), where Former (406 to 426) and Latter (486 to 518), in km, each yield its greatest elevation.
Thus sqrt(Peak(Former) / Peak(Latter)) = 1.00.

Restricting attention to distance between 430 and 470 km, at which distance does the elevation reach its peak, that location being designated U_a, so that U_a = 464.0 km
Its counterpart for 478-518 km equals 480.0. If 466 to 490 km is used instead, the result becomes 480.0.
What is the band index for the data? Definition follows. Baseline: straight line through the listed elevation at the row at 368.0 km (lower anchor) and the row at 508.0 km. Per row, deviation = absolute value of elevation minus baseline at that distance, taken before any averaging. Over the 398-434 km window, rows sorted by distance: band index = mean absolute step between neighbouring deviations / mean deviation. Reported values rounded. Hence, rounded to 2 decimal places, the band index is 0.77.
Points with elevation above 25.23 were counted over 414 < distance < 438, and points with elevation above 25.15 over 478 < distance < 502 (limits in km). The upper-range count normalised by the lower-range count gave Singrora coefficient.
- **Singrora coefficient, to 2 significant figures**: 1.3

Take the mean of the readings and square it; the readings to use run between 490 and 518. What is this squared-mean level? 582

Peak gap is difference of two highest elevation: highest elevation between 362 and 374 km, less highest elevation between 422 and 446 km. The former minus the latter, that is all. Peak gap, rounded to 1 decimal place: 0.1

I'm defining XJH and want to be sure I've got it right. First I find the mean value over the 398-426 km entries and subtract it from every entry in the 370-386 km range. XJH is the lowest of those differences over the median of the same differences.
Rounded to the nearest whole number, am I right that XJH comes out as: -2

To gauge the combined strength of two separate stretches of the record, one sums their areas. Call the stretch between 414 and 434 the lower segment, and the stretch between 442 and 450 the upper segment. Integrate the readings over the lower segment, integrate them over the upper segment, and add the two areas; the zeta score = 710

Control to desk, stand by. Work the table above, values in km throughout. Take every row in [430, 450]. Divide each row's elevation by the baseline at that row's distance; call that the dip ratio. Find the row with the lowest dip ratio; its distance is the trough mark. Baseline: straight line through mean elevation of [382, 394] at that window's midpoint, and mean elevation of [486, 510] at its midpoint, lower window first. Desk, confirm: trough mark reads 436.0 km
